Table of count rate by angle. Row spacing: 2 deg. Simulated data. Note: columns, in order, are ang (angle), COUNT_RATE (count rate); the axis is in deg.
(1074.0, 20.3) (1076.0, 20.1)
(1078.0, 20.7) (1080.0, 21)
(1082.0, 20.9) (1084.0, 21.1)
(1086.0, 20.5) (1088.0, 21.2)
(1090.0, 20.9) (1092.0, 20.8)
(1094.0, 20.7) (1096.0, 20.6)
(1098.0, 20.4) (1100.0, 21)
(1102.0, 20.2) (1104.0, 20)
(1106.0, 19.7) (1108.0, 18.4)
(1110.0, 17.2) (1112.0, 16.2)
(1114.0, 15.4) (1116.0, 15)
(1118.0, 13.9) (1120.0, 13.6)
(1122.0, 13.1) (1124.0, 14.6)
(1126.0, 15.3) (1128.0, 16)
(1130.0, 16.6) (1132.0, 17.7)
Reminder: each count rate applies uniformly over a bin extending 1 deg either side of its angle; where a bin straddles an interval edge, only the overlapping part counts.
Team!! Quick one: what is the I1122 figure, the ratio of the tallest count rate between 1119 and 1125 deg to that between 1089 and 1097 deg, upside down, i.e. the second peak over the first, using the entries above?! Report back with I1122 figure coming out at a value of 1.43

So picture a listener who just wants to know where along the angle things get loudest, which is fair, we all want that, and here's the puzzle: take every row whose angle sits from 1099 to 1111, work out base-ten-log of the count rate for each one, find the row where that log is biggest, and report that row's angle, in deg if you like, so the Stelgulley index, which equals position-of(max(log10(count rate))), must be 1100.0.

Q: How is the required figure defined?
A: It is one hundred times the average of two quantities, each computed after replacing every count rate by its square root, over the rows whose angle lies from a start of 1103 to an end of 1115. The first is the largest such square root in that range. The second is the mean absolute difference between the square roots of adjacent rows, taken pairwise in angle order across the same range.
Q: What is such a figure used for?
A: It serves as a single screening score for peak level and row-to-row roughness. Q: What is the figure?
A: 229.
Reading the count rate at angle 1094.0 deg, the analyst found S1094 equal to 20.7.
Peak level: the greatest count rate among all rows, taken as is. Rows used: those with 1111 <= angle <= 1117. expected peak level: 16.2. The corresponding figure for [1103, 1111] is 20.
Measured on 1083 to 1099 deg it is 21.2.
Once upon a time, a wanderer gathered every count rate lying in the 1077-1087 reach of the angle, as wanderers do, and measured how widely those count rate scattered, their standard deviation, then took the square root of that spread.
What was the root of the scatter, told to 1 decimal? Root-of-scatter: 0.5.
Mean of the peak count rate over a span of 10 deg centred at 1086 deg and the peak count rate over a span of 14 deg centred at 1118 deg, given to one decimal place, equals 18.7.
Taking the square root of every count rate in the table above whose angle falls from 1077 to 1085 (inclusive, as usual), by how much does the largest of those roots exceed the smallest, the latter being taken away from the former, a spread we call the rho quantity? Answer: 0.04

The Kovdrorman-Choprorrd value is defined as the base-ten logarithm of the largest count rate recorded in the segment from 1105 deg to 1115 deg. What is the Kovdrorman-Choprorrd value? 1.29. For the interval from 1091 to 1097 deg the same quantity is 1.32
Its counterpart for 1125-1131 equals 1.22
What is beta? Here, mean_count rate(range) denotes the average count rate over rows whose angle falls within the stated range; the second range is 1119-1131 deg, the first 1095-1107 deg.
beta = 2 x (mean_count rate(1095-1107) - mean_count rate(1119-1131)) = 11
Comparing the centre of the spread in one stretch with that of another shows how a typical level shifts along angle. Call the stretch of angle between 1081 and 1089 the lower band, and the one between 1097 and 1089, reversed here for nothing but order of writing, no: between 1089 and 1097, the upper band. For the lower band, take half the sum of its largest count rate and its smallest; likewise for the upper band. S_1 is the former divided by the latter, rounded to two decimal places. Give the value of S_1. 1.00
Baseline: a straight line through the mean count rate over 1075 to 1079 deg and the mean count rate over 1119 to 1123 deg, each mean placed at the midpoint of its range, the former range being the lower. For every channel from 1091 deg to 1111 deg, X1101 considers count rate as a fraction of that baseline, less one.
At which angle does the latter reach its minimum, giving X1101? 1110.0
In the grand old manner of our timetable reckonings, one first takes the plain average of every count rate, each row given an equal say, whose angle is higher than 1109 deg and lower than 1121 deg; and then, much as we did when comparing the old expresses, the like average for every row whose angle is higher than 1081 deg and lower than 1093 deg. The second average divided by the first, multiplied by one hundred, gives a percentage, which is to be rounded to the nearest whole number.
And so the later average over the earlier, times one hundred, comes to 137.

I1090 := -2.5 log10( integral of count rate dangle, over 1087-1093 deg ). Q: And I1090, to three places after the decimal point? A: -5.249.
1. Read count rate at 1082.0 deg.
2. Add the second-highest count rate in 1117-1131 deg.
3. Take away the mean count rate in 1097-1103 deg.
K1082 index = 16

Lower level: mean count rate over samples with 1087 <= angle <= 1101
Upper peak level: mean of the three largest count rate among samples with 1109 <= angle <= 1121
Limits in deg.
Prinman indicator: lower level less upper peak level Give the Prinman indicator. 4.5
